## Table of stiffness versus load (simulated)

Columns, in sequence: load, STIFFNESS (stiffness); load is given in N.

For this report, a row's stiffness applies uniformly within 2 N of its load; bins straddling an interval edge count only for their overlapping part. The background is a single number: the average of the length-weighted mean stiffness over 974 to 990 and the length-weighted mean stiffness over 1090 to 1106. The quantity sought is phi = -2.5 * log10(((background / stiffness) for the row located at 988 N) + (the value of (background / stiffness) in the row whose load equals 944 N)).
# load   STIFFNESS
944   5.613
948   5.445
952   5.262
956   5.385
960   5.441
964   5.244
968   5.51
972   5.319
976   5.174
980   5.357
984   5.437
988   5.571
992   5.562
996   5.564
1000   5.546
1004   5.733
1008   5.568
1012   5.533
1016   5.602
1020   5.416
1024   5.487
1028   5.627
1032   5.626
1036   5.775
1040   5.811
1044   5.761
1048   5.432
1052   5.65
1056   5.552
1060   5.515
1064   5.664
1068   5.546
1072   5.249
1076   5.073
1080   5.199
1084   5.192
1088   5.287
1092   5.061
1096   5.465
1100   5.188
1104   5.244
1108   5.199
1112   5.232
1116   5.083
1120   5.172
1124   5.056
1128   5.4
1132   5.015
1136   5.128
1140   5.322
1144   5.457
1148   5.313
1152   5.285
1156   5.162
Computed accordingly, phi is -0.70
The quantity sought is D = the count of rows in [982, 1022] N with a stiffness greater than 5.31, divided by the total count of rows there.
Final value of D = 1.00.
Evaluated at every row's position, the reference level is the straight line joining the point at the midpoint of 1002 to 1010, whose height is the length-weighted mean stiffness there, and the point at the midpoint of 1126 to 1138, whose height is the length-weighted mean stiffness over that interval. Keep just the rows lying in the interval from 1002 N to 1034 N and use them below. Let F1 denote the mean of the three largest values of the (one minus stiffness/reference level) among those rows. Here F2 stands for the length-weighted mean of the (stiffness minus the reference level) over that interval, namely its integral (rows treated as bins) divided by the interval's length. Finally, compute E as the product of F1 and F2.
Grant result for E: -0.0007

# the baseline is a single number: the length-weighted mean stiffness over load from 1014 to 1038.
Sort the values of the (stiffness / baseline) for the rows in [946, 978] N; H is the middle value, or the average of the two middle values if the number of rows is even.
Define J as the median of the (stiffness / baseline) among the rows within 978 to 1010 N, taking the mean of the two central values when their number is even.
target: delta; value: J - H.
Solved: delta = 0.038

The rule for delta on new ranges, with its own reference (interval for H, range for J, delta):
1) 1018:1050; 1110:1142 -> -0.085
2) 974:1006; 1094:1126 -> -0.065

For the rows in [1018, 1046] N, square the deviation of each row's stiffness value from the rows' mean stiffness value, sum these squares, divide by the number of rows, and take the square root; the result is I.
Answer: 0.14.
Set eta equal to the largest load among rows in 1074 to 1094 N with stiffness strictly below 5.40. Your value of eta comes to 1092 N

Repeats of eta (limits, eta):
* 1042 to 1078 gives 1076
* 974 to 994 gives 980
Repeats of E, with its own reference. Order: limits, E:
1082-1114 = -0.0025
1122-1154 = 0.0020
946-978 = -0.0467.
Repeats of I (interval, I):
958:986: 0.11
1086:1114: 0.11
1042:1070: 0.10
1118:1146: 0.16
